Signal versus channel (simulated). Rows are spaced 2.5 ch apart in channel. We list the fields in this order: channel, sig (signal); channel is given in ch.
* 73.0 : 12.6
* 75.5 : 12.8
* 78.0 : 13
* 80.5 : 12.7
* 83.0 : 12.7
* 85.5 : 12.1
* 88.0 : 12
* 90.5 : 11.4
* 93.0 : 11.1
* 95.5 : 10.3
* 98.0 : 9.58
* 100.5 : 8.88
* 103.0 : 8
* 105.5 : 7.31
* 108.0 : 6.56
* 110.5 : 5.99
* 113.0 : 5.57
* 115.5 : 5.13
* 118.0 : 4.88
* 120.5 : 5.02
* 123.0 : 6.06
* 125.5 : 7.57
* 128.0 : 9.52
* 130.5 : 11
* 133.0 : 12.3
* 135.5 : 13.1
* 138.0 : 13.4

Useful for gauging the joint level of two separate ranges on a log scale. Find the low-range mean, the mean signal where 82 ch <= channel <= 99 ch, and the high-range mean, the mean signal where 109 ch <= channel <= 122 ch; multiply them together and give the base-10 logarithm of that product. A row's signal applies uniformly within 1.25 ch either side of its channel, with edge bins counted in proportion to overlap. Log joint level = 1.78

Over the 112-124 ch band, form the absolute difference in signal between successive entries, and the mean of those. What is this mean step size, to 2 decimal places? 0.47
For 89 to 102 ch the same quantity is 0.63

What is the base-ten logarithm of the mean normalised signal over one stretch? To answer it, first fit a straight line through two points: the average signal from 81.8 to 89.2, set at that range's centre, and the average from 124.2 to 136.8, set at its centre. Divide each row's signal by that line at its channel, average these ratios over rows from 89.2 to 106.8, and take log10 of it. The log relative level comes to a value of -0.1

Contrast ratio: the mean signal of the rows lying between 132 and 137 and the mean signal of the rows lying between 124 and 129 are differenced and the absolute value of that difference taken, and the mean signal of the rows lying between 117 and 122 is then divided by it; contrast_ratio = 1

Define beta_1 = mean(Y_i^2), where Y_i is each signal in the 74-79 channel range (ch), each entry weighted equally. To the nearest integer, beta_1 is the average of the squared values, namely 166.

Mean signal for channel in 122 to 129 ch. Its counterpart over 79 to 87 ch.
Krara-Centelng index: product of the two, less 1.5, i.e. 95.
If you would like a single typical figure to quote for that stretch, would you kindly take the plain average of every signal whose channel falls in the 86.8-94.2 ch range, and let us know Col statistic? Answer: 11.5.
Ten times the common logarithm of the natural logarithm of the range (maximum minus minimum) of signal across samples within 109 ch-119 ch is -10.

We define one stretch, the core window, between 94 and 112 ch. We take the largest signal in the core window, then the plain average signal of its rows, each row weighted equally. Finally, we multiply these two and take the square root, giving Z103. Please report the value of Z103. 9.1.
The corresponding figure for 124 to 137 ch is 11.8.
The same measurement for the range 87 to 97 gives 11.6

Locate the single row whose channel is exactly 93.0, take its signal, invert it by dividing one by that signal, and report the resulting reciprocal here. 0.090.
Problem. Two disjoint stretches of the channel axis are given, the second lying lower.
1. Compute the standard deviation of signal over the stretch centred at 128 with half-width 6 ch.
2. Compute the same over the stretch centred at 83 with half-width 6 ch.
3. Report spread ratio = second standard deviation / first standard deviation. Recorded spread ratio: 0.17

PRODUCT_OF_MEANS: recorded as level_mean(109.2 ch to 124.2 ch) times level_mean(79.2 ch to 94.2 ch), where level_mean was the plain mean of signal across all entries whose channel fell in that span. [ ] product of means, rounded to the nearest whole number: 65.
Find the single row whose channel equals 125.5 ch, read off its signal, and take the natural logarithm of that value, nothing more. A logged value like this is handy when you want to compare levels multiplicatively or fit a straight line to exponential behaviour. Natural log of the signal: 2.0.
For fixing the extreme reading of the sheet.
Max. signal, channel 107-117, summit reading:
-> 6.56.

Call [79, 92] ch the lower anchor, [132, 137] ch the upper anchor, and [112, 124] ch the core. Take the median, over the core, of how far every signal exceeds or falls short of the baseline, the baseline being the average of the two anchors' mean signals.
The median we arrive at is -7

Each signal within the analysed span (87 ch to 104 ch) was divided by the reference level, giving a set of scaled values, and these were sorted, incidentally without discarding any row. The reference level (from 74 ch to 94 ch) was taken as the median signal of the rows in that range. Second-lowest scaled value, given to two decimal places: 0.72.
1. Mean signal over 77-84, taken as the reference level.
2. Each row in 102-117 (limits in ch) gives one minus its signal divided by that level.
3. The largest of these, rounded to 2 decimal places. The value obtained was 0.60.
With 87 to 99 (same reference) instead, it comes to 0.25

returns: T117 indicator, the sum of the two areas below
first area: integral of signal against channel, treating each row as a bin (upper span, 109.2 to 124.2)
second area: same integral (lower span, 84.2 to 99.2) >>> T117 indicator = 248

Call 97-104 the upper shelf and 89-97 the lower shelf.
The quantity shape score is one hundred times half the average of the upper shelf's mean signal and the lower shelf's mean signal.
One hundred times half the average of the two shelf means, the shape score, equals 494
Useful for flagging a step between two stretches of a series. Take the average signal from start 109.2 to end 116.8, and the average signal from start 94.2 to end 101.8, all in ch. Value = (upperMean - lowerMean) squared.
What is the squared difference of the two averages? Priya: 16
